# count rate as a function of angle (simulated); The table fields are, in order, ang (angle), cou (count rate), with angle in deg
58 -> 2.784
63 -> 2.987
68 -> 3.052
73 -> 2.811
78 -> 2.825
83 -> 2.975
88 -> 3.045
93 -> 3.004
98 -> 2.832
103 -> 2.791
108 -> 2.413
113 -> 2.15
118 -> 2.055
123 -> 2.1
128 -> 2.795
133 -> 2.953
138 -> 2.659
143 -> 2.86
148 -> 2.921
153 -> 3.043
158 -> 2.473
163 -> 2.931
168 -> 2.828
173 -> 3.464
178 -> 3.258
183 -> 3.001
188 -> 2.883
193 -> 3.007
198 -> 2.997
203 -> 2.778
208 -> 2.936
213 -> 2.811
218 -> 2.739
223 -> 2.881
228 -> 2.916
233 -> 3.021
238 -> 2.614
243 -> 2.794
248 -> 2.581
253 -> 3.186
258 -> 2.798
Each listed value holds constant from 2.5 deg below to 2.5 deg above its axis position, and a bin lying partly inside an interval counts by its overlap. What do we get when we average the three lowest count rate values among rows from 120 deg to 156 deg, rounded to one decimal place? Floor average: 2.5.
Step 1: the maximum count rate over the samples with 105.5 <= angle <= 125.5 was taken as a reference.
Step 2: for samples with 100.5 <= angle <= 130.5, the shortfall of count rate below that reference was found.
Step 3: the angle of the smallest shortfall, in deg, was 128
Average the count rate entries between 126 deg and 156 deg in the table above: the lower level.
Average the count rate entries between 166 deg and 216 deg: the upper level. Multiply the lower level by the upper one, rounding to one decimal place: 8.6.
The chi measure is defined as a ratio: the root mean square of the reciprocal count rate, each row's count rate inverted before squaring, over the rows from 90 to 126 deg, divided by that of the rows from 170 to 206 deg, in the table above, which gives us 1.26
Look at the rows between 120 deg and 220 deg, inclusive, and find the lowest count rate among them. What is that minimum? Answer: 2.1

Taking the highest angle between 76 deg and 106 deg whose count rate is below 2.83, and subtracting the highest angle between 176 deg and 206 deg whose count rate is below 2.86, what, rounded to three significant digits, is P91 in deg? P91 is -100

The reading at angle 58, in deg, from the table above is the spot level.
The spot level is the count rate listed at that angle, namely 2.784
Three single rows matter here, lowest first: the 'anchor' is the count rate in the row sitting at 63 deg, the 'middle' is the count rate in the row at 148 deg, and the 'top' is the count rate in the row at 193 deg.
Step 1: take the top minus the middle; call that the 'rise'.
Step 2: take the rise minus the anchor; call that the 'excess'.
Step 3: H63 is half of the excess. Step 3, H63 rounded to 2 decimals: -1.45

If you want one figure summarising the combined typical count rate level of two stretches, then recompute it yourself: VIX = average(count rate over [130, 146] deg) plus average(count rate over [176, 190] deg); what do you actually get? 5.87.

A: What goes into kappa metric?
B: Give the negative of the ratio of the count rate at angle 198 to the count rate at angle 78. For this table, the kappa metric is -1.06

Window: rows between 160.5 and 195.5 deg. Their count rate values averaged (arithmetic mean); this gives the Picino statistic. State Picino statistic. 3.05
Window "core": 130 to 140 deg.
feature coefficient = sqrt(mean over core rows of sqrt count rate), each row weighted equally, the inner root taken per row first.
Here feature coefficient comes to 1.29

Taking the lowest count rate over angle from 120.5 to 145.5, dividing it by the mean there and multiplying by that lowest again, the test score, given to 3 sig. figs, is 1.65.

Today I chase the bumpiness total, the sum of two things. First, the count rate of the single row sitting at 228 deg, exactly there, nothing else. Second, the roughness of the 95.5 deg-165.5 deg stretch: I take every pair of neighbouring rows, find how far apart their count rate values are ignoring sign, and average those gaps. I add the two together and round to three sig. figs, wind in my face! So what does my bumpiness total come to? 3.18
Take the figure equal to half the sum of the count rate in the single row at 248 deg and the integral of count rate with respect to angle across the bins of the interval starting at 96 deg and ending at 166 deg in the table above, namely 94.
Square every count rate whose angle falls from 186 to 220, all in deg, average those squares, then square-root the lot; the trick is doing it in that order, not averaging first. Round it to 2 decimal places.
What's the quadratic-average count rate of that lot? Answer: 2.88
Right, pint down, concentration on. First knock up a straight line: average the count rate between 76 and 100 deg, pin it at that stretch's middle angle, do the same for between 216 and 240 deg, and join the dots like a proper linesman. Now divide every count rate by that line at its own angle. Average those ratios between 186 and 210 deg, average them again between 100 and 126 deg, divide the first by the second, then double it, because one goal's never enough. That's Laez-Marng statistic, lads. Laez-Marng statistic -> 2.6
